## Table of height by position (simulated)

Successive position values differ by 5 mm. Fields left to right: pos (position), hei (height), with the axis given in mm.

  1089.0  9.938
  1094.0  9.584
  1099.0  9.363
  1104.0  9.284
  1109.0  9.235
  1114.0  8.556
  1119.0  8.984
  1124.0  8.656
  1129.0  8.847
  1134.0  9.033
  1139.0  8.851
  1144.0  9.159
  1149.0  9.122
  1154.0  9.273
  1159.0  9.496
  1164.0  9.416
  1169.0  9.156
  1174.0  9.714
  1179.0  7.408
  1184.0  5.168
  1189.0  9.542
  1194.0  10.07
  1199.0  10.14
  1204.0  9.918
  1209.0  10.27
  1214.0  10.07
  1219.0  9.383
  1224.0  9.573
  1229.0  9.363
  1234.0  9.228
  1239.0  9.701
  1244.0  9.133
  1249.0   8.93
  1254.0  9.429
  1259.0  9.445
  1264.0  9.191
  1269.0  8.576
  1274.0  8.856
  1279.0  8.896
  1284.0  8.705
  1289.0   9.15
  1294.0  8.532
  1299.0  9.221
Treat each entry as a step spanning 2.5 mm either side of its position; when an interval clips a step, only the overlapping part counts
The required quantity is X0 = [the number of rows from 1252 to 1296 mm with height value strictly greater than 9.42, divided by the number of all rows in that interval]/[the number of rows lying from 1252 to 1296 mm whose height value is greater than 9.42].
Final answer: 0.11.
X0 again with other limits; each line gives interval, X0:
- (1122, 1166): 0.11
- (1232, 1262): 0.17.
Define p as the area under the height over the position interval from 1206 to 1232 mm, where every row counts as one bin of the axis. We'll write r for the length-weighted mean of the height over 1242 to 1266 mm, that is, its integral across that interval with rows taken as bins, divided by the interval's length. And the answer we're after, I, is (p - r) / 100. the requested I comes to 2.44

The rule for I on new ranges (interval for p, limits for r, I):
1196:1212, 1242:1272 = 1.53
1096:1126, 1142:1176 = 2.62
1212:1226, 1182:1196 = 1.27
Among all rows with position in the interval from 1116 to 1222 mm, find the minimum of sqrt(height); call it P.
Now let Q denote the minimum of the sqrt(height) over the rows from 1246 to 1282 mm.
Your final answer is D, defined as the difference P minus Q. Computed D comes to -0.7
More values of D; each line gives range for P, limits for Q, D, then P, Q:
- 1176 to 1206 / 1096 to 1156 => -0.7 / 2.3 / 2.93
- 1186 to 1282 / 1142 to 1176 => -0.1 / 2.9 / 3.02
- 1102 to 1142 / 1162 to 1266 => 0.7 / 2.9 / 2.27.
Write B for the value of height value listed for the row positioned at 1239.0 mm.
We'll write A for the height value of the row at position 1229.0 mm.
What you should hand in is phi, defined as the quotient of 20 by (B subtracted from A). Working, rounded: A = 9.363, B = 9.701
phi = -59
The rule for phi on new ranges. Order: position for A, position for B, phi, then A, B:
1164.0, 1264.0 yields 89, 9.416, 9.191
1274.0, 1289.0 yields -68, 8.856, 9.15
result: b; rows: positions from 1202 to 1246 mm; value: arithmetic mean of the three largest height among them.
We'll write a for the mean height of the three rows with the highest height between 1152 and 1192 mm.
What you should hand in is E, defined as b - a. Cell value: 0.50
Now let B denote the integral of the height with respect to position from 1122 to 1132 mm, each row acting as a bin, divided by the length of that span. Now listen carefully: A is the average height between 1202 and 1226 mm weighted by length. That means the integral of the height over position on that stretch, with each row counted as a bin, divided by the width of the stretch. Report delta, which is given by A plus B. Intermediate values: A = 9.85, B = 8.77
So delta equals 18.6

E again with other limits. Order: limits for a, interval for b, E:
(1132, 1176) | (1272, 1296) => -0.57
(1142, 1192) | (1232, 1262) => -0.06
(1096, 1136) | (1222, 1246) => 0.25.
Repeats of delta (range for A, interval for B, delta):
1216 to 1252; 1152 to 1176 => 18.7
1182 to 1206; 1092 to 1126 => 18.1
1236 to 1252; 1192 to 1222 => 19.2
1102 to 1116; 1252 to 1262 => 18.5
